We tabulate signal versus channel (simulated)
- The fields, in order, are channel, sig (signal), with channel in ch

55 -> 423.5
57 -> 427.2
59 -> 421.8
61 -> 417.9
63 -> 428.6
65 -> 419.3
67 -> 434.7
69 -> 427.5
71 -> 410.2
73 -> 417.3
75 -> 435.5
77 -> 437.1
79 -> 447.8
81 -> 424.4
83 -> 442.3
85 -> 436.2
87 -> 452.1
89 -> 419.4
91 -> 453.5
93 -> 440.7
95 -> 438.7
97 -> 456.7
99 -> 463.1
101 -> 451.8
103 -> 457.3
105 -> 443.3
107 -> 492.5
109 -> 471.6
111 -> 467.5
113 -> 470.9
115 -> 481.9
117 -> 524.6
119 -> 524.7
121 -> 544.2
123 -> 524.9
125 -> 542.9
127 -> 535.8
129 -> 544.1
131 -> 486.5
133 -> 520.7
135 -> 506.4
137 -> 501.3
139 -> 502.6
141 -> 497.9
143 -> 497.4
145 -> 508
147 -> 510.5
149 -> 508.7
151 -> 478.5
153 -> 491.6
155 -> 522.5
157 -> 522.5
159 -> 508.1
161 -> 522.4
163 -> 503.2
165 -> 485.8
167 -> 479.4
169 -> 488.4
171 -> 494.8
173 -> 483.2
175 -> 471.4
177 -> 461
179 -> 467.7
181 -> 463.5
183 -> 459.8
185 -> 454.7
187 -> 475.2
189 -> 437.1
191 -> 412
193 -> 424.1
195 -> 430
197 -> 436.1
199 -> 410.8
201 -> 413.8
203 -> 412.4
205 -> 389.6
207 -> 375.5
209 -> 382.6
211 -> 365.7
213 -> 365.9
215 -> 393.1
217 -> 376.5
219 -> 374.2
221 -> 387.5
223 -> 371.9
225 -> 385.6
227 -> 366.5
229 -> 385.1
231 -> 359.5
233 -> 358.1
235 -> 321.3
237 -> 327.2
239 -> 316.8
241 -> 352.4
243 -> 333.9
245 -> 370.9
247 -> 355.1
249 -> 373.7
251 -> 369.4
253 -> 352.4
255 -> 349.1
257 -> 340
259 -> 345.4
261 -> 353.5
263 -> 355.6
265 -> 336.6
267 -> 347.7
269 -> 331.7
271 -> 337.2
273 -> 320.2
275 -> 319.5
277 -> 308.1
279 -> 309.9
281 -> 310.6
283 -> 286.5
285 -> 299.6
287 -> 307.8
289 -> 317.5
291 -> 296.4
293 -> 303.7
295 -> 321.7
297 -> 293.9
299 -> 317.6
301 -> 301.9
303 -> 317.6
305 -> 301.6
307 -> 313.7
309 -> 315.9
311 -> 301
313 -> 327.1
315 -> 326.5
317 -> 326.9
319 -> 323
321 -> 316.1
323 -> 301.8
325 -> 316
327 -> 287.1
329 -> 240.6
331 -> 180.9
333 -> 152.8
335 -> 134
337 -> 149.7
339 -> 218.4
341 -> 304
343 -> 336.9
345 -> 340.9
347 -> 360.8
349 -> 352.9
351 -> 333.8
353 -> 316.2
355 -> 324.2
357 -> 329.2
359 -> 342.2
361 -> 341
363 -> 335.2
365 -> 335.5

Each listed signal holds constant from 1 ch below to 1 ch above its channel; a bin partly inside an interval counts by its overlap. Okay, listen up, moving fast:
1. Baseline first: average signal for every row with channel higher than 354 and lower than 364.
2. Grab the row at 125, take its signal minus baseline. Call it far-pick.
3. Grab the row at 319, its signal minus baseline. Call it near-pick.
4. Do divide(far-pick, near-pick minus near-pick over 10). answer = -20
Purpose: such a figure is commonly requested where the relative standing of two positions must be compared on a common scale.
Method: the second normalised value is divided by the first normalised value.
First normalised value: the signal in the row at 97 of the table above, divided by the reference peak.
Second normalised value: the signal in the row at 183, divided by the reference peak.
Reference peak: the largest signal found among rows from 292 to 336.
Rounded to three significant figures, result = 1.01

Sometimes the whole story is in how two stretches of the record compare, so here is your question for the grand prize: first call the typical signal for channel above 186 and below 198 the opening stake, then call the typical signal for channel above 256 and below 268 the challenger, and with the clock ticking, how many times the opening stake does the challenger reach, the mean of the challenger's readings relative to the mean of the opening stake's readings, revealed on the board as 0.80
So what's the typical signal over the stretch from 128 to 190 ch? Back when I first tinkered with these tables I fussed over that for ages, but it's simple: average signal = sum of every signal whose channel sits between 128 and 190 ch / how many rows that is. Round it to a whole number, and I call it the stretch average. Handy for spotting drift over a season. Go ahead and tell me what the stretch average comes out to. 492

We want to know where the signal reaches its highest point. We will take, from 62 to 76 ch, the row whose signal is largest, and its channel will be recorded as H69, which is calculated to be 75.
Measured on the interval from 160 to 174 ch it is 161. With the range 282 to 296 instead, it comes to 295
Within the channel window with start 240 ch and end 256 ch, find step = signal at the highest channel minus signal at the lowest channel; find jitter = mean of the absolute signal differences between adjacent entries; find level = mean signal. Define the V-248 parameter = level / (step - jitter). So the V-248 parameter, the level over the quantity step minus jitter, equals -18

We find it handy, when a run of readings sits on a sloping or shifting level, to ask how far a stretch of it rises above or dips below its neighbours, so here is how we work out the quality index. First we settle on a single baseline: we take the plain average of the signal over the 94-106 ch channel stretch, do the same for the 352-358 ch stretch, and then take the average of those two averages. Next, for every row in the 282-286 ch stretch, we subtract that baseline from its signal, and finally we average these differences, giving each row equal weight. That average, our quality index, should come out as -94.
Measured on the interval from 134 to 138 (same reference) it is 116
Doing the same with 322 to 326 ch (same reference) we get -79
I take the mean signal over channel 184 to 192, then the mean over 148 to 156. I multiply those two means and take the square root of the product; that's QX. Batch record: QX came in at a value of 472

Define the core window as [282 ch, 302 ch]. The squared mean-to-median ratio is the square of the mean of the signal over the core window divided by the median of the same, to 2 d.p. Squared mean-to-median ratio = 1.01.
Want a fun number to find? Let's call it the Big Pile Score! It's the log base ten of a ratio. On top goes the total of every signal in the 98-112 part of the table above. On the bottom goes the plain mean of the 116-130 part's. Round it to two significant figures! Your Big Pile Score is 0.78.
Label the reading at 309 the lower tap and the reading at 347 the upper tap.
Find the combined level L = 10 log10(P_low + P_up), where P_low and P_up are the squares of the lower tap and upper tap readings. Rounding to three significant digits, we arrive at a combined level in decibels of 53.6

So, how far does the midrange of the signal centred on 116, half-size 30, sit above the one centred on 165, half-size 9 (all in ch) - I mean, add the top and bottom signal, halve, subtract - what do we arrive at -19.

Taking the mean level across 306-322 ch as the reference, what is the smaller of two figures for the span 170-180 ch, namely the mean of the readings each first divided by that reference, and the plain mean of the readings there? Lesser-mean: 1.5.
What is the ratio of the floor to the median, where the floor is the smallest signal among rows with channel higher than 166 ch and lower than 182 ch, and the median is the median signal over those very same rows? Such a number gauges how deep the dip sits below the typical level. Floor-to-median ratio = 0.97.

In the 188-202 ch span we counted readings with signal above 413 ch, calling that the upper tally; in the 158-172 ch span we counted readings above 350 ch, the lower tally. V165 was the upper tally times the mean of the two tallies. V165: 30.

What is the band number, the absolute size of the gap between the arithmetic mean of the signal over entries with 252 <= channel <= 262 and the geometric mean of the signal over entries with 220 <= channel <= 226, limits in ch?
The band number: 34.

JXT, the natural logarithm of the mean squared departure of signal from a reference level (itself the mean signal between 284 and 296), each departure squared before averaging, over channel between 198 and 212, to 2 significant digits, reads 8.9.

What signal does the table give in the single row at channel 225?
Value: 385.6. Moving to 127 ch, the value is 535.8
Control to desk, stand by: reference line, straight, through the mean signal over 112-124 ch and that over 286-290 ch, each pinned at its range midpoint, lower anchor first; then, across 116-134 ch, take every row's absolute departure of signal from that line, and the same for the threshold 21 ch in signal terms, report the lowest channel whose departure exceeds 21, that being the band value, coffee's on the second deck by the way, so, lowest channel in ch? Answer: 121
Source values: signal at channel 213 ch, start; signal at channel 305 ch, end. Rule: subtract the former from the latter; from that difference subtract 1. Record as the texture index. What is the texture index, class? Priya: -65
